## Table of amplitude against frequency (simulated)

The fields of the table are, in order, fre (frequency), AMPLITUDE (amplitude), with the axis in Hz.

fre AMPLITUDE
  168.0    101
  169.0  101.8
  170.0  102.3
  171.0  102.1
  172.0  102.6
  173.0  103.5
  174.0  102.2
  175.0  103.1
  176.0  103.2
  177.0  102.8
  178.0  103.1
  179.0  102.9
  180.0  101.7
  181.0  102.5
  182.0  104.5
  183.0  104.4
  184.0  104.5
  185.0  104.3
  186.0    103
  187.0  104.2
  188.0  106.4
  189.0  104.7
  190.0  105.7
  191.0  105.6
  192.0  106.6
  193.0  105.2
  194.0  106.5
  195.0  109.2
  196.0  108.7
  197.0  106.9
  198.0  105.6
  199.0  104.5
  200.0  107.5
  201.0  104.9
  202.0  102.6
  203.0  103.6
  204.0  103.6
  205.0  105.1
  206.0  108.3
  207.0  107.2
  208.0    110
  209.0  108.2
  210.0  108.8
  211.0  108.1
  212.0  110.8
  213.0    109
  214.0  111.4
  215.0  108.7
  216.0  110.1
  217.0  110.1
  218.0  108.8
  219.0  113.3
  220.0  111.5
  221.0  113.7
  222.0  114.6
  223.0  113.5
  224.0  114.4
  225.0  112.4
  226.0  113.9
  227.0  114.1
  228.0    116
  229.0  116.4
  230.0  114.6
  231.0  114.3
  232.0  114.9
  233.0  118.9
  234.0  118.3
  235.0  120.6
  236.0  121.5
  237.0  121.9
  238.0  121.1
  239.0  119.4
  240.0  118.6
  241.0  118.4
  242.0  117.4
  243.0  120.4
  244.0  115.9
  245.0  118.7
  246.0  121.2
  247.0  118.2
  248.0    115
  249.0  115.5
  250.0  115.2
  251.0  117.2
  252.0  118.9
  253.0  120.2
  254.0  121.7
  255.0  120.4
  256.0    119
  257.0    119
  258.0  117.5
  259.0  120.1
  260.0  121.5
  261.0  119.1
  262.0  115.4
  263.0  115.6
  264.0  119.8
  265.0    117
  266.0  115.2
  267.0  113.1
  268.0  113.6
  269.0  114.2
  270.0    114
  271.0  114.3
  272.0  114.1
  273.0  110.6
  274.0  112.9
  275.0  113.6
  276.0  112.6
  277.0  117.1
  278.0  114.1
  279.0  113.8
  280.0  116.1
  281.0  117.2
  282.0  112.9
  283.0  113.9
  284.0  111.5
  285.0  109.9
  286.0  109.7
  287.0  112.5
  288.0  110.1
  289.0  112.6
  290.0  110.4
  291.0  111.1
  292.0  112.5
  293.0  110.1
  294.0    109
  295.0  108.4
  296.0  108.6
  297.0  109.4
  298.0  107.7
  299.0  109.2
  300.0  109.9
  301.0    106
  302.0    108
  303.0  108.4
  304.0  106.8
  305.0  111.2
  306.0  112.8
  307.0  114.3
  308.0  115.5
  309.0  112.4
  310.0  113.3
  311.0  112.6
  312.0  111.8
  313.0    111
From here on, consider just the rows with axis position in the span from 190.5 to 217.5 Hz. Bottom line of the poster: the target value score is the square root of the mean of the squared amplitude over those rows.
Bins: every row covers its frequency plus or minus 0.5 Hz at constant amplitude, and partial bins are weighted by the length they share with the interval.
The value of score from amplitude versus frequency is 107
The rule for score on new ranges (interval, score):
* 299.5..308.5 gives 110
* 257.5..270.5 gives 117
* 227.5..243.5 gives 118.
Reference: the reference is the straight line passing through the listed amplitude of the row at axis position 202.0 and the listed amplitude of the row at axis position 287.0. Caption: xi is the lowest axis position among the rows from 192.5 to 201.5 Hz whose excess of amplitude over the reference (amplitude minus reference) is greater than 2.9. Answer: 193.0 Hz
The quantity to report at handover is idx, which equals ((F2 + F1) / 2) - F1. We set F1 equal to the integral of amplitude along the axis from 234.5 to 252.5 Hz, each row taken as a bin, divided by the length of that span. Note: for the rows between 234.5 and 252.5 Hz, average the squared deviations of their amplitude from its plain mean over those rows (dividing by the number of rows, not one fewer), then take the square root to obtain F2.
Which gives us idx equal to -58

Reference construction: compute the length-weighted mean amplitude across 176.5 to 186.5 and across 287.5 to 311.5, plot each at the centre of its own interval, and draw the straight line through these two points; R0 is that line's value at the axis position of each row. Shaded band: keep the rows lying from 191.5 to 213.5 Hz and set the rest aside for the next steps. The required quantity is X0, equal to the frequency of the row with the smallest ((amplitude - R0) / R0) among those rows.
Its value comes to 202.0 Hz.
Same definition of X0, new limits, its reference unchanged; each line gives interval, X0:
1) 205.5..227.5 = 207.0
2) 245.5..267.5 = 267.0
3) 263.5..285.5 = 285.0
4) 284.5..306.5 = 301.0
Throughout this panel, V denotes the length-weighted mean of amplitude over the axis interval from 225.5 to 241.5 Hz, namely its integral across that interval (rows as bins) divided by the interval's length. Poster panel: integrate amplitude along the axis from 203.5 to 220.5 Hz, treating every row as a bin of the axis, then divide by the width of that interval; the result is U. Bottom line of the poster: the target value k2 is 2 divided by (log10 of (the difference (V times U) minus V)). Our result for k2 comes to 0.487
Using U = 109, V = 118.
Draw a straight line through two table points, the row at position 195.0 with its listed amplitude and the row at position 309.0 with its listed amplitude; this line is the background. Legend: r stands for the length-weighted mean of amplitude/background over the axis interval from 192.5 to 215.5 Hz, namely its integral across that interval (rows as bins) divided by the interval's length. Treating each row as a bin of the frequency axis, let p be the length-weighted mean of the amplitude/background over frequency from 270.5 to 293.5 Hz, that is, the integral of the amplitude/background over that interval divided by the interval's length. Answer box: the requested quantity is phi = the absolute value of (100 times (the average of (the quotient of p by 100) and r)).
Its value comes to 49.5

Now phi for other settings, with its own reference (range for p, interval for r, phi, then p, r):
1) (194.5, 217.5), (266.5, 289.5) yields 51.3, 0.98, 1.02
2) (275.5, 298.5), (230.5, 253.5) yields 54.0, 1.00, 1.07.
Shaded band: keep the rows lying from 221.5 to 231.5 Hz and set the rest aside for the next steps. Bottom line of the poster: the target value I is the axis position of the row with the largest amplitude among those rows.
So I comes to 229.0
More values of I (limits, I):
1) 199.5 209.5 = 208.0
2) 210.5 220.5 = 219.0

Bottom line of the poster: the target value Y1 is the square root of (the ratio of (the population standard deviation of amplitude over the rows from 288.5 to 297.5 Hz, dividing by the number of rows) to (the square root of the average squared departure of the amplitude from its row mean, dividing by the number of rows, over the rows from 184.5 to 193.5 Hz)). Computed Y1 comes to 1.2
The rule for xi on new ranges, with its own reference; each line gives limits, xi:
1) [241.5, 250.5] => 242.0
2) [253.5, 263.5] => 254.0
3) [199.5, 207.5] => 200.0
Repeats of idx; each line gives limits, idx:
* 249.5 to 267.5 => -58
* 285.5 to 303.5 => -54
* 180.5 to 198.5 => -52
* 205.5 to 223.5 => -54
